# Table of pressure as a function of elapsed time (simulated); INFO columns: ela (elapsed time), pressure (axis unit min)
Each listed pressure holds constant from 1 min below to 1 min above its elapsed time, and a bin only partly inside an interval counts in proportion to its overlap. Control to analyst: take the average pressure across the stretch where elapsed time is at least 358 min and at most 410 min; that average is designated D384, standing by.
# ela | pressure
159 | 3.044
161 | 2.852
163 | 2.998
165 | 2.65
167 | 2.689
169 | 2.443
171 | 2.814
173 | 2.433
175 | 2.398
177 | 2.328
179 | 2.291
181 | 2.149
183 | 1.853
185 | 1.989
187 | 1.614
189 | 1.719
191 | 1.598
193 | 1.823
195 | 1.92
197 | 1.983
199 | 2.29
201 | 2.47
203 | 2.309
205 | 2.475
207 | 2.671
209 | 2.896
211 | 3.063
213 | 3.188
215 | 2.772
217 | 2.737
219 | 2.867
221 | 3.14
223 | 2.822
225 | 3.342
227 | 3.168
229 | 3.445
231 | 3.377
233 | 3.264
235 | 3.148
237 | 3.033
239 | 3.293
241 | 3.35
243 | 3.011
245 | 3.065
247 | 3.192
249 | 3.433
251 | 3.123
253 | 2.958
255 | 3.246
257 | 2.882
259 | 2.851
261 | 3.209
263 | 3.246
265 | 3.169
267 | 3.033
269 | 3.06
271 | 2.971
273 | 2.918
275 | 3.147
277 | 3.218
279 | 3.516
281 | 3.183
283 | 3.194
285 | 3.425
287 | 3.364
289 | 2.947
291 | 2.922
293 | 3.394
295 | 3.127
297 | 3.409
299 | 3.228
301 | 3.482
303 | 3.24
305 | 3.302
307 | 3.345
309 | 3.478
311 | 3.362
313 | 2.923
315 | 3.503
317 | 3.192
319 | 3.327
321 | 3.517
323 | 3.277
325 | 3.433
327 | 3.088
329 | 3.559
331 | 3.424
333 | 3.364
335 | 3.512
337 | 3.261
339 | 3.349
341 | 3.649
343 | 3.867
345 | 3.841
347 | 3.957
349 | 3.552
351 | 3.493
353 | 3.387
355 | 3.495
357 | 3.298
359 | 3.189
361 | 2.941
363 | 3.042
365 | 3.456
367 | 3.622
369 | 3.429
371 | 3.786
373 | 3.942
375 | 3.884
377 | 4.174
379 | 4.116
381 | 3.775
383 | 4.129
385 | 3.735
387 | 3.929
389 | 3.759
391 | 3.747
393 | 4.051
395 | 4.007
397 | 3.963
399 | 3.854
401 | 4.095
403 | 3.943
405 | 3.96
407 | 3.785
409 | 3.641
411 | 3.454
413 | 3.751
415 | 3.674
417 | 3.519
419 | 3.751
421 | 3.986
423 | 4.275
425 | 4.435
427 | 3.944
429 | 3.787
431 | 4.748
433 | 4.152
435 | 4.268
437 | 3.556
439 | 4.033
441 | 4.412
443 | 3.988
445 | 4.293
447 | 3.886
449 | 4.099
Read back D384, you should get 3.8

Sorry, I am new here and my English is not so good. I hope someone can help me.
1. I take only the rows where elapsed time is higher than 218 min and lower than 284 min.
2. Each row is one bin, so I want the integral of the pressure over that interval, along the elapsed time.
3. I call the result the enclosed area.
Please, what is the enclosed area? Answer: 208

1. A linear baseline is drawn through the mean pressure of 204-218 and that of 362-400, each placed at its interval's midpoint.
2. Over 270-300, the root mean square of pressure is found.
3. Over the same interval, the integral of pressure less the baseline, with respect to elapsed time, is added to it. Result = 1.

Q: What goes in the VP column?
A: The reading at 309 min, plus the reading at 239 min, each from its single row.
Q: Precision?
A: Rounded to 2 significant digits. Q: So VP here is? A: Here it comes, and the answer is 6.8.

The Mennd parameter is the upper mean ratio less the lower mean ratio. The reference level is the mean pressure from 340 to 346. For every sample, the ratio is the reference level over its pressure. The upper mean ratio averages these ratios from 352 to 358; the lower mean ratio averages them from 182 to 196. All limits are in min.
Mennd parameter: -1.0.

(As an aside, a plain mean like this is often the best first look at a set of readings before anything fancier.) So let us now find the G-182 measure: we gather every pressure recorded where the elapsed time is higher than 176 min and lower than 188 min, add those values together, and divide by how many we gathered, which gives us 2.04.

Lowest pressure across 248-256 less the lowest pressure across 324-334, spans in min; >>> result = -0.13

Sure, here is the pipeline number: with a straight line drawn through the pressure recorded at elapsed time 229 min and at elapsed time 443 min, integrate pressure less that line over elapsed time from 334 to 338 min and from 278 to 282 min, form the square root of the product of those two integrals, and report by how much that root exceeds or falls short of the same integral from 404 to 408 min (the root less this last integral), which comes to 1.18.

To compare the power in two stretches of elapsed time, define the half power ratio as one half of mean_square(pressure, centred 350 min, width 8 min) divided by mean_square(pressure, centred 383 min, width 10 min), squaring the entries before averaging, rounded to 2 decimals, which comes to 0.42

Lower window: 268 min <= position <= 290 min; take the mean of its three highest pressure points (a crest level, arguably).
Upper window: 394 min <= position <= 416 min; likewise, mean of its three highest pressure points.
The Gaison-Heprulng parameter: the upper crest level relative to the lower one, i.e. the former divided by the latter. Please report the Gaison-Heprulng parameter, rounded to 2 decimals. 1.17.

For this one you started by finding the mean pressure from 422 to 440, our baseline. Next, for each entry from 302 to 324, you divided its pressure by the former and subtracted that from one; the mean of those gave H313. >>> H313 0.20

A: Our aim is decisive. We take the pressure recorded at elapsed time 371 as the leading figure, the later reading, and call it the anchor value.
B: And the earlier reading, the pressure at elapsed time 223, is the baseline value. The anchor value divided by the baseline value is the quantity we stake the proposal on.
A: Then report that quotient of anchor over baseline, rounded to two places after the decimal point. 1.34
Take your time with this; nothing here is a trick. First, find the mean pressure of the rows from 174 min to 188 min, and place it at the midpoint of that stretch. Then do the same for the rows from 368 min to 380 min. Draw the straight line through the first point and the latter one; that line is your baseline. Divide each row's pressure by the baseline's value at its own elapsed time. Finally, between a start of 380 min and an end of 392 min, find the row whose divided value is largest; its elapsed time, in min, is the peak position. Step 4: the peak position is 383 min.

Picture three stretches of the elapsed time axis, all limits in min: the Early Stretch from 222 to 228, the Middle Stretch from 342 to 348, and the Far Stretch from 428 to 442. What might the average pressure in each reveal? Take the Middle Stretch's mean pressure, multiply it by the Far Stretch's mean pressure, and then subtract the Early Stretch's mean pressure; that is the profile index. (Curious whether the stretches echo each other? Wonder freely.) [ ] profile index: 13.0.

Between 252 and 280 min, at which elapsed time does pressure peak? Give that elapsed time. 279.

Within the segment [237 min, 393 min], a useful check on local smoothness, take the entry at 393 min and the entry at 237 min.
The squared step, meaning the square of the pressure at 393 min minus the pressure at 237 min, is 1.0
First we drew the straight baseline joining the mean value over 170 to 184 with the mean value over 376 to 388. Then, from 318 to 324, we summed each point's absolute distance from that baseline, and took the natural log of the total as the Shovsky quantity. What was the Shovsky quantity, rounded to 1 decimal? -0.9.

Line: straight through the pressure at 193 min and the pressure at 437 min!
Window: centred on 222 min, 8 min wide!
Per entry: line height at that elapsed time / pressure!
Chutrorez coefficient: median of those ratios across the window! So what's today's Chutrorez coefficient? 0.67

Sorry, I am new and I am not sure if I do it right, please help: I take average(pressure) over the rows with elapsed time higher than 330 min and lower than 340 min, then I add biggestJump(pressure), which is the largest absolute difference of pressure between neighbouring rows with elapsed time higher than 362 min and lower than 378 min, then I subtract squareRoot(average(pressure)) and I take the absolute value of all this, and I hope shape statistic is 2.0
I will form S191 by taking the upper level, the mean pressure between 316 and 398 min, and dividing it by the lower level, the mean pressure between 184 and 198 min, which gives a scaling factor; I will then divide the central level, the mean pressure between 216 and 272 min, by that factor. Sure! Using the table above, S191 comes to 1.6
